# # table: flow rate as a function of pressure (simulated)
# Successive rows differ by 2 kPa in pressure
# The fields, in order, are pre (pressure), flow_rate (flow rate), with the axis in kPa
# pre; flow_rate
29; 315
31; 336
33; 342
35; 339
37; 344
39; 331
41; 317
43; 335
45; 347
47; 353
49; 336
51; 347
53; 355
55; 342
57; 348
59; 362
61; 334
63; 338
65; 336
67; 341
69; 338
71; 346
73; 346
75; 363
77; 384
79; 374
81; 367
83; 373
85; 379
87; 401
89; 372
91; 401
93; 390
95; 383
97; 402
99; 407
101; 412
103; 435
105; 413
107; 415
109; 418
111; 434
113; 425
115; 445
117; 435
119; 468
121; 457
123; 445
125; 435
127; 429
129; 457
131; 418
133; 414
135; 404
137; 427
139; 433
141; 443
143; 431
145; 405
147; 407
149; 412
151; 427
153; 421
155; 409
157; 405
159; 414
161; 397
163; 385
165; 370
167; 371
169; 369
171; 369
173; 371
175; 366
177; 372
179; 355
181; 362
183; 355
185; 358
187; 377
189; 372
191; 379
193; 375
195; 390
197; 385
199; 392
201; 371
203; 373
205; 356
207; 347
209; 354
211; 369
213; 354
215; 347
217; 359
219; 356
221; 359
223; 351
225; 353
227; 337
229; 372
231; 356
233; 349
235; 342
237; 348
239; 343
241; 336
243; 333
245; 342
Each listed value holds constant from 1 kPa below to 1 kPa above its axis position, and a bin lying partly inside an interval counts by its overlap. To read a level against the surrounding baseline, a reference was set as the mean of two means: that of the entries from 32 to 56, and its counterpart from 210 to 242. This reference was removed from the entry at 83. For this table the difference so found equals 27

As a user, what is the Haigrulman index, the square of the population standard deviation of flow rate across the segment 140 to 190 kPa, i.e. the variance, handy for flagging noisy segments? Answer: 667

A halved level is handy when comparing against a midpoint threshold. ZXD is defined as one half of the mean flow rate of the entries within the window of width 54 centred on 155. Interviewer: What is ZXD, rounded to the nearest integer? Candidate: 200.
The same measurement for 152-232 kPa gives 185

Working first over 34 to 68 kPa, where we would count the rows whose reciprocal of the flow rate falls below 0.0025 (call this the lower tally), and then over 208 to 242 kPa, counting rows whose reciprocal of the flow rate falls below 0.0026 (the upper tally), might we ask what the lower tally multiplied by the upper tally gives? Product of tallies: 0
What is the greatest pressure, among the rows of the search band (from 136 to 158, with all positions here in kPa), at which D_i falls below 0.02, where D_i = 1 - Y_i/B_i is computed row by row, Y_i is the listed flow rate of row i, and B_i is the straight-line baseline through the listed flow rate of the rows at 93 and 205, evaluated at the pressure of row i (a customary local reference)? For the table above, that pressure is 157 kPa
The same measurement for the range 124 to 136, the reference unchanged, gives 135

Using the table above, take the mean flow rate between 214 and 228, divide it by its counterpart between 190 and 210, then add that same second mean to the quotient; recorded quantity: 373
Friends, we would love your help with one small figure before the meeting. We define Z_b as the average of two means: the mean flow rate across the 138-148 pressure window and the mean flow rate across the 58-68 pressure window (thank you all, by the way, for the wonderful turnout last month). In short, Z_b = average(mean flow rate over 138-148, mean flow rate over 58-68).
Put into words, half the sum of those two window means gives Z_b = 383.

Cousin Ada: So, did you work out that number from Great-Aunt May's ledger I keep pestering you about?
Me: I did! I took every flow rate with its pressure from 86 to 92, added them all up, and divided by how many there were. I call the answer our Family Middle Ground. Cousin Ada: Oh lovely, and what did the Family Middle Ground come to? 391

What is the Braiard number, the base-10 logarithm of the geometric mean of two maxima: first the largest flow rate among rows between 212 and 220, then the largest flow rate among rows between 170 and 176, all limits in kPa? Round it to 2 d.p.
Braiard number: 2.56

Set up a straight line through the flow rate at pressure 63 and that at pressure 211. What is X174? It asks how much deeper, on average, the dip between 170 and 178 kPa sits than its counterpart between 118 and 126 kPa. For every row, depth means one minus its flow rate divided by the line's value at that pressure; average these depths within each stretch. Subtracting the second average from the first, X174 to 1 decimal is 0.3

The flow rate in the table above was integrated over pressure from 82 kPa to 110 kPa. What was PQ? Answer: 11202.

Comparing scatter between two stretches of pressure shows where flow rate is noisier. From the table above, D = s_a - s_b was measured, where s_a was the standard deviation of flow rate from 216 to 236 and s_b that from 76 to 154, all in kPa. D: -16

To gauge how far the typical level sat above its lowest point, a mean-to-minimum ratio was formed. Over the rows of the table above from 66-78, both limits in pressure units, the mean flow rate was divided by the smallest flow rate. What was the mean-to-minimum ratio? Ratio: 1.04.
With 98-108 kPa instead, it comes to 1.02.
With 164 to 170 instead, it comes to 1.00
